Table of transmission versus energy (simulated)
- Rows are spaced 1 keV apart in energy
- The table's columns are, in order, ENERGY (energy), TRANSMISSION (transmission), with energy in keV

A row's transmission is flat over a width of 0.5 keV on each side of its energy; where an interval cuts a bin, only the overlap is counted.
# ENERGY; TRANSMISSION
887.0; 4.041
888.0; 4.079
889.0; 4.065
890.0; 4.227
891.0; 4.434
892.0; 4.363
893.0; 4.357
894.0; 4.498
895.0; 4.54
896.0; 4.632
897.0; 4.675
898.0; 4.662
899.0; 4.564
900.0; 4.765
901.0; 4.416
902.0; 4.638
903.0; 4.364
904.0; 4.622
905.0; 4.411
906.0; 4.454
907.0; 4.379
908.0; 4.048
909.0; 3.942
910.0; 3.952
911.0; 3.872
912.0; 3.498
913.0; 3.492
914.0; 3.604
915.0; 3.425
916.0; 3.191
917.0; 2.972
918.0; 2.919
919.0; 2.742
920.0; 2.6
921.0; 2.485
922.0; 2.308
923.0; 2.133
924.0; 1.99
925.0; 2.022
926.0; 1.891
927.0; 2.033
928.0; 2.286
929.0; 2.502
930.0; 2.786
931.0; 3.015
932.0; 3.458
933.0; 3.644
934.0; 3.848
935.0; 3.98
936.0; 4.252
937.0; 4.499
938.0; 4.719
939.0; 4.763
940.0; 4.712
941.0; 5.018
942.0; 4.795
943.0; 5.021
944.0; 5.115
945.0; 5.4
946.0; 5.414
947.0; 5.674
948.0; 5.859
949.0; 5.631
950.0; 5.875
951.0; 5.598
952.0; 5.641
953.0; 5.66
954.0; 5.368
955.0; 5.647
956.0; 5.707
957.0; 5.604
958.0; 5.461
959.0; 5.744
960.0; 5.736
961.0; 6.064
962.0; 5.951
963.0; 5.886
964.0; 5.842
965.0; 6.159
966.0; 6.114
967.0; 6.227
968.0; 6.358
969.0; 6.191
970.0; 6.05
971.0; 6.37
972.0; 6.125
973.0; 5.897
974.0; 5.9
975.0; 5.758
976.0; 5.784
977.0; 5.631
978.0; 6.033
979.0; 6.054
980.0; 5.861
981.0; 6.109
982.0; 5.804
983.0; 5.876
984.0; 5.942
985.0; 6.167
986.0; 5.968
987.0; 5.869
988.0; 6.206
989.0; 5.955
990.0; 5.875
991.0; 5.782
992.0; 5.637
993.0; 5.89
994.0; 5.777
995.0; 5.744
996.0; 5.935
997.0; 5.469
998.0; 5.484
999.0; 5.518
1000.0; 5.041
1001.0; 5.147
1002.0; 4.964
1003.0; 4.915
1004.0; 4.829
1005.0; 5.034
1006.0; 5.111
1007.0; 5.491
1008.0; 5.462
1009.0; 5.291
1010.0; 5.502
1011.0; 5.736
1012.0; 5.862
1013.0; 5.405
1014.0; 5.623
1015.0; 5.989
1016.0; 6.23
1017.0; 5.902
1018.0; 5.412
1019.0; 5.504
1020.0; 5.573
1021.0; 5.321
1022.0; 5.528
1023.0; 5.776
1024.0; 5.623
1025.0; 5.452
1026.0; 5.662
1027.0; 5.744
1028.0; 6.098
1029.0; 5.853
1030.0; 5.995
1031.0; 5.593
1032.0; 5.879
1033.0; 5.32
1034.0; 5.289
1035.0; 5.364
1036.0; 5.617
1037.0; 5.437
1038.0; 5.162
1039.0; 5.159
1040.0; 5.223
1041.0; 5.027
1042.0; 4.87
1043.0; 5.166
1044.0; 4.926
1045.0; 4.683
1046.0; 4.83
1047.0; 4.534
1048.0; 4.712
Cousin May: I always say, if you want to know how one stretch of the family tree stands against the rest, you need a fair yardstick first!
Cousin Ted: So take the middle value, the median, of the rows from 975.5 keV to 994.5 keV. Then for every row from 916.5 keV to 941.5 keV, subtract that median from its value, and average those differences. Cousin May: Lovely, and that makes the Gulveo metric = -2.7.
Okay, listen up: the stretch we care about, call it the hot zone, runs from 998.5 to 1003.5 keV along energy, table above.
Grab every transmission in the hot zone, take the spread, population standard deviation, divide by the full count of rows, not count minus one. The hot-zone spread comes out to 0.215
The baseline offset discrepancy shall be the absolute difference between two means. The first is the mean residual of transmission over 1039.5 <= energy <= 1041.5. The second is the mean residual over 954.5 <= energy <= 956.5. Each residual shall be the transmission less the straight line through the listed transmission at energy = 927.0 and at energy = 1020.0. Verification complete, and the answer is 3.8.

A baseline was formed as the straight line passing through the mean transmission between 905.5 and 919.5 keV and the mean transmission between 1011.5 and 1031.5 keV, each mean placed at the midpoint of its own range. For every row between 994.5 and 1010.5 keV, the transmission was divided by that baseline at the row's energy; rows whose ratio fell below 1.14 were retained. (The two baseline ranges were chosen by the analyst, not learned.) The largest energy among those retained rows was 1010.0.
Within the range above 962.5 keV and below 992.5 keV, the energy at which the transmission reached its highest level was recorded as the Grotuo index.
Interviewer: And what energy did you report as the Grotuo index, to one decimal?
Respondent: 971.0 keV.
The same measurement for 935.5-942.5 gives 941.0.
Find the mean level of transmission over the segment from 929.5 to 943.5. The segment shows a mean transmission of 4.2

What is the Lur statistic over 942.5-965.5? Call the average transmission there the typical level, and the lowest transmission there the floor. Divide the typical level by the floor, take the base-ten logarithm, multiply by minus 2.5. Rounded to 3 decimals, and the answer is -0.129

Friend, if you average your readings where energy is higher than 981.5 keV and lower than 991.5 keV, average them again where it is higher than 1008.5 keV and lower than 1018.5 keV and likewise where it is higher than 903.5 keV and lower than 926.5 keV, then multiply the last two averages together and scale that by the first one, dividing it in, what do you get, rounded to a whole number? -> 3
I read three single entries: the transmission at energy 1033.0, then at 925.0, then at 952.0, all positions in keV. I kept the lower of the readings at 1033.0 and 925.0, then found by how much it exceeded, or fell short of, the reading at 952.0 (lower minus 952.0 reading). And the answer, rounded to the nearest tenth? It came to -3.6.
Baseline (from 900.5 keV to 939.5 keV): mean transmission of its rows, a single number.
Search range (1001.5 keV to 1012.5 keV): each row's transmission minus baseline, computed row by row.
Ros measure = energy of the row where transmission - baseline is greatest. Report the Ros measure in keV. 1012.0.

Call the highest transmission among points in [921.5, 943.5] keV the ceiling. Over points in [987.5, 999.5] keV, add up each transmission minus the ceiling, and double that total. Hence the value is 18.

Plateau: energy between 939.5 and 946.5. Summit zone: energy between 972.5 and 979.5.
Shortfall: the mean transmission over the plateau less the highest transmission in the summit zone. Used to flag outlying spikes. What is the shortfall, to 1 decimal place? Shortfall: -1.0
